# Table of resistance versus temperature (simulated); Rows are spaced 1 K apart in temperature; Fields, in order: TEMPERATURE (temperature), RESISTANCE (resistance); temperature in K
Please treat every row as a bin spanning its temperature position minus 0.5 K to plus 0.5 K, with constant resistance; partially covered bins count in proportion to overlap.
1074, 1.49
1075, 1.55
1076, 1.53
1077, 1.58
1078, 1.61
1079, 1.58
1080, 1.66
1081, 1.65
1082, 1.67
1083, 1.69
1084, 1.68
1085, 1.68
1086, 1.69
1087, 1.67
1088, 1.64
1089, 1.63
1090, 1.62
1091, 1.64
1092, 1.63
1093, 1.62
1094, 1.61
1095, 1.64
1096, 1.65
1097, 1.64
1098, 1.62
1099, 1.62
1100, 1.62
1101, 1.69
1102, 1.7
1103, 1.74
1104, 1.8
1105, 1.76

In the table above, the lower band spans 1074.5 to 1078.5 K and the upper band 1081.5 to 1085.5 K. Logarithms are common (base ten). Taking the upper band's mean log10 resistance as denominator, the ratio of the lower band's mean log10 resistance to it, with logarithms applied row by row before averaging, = 0.87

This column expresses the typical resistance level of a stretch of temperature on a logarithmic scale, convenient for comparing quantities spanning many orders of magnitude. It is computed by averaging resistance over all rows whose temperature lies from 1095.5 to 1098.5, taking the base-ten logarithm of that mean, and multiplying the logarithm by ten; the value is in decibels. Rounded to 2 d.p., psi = 2.14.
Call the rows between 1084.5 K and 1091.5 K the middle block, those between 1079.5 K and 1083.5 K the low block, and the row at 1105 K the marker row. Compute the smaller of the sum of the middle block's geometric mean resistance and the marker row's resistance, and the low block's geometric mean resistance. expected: 1.67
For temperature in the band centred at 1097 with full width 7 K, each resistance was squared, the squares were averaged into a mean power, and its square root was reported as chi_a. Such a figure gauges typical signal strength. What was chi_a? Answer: 1.63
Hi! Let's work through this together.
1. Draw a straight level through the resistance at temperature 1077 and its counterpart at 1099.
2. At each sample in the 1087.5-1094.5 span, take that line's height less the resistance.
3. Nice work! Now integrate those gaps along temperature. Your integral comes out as -0.15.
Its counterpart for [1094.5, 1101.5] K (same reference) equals -0.15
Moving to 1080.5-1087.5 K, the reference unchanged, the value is -0.58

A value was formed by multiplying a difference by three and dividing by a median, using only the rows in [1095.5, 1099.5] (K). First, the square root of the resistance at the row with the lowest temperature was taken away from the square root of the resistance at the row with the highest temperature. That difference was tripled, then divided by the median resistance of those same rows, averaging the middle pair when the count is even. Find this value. -0.02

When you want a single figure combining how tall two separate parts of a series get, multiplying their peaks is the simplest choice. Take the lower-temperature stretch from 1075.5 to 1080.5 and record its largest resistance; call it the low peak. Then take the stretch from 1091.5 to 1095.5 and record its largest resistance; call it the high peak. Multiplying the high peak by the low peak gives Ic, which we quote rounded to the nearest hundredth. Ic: 2.72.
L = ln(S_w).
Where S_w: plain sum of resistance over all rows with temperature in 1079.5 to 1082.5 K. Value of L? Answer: 1.61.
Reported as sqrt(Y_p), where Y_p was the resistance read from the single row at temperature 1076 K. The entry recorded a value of 1.24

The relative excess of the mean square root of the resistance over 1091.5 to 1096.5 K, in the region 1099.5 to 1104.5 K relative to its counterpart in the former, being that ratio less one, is 0.024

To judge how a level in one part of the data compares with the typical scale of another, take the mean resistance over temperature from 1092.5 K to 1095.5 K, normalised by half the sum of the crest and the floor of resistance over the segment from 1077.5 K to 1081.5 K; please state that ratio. 1.00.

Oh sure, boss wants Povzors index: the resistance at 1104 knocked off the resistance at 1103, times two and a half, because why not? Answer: -0.15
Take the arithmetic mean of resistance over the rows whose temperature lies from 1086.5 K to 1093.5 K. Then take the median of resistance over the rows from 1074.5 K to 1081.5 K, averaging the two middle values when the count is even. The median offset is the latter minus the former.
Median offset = -0.06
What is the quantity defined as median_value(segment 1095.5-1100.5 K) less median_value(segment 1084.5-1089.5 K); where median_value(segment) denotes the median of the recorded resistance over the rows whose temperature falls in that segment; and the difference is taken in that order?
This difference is -0.05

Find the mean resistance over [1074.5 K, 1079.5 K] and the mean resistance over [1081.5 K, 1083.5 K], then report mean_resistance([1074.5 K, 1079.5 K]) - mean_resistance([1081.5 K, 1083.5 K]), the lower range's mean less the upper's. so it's -0.110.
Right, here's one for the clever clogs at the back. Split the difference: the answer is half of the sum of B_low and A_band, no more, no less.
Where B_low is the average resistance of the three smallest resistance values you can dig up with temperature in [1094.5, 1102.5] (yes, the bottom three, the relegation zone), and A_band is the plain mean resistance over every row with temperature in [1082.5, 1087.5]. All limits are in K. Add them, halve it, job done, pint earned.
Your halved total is 1.65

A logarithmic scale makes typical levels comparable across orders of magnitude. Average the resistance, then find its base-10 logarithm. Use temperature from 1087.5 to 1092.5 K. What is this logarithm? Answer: 0.213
